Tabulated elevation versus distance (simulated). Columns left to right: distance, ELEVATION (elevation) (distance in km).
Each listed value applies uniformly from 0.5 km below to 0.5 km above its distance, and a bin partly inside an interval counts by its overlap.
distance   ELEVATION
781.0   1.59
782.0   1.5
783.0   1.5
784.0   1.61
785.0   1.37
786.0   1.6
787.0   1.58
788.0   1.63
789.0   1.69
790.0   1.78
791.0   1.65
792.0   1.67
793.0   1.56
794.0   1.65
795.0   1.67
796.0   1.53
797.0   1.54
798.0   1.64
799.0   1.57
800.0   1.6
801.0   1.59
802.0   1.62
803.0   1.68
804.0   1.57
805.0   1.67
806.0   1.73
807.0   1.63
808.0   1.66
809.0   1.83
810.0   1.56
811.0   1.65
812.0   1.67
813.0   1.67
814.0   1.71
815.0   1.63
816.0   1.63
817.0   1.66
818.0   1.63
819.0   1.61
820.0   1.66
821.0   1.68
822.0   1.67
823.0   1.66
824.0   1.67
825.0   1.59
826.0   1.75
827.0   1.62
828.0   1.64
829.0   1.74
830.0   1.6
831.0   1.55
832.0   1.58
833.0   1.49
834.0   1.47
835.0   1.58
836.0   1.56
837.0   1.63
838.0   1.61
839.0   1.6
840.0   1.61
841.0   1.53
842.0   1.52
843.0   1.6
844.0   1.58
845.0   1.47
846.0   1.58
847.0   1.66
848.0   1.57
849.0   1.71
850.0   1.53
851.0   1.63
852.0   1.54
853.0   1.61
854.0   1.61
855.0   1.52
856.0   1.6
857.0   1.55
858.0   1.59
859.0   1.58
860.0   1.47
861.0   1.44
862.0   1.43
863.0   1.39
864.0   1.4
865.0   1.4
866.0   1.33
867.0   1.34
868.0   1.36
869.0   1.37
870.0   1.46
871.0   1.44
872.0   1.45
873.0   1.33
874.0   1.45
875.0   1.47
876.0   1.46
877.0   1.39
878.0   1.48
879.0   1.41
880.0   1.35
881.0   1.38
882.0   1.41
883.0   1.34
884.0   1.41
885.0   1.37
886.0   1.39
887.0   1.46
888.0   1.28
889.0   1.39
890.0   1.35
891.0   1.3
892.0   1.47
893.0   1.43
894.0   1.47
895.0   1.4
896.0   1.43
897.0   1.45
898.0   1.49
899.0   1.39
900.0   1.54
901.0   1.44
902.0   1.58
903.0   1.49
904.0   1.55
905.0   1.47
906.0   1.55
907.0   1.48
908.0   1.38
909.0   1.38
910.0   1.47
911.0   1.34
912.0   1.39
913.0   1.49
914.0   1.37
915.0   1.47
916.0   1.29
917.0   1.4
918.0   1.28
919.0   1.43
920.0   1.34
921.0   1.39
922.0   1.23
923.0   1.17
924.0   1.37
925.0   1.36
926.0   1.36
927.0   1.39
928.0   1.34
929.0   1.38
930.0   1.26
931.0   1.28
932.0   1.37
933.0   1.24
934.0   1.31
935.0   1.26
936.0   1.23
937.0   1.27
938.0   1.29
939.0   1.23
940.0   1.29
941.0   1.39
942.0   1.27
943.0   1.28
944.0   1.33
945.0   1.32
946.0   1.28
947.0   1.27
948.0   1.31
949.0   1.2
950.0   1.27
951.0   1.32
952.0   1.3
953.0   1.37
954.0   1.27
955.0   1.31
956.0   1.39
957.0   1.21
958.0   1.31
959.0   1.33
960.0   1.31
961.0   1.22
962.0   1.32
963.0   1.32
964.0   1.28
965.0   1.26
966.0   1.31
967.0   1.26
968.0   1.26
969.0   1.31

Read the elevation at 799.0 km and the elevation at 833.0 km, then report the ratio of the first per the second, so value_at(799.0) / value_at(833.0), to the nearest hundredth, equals 1.05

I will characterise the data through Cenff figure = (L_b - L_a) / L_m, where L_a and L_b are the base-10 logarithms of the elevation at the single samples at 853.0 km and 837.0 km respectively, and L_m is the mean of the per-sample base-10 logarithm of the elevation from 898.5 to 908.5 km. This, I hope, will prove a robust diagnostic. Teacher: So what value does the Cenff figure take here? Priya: 0.03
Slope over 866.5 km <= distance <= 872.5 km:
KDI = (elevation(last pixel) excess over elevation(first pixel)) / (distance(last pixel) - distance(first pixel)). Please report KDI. 0.022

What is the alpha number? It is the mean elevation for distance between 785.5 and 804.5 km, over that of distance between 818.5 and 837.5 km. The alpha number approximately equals 1.00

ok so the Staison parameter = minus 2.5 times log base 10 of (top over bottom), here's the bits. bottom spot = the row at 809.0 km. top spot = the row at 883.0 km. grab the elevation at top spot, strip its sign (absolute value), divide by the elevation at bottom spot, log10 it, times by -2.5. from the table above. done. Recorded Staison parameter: 0.34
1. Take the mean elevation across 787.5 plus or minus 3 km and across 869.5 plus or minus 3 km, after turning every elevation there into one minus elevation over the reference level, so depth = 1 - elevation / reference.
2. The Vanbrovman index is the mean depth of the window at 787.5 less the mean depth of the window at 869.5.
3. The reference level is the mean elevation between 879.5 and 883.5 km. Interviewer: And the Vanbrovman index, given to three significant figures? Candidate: -0.150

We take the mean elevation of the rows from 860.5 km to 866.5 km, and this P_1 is 1.40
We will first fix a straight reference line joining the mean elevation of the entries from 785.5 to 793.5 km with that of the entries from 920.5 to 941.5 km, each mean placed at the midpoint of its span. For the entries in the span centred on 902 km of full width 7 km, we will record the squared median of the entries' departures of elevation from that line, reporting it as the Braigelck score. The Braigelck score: 0.014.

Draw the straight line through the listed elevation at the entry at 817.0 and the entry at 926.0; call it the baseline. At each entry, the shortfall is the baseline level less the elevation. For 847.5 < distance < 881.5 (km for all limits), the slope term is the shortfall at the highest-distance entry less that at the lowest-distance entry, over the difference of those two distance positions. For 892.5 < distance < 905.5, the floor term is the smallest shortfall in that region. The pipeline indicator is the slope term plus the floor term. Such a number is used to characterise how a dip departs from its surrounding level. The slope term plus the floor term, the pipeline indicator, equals -0.15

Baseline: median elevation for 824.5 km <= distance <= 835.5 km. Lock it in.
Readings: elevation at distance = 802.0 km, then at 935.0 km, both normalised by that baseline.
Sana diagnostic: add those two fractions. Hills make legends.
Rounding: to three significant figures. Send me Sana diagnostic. 1.81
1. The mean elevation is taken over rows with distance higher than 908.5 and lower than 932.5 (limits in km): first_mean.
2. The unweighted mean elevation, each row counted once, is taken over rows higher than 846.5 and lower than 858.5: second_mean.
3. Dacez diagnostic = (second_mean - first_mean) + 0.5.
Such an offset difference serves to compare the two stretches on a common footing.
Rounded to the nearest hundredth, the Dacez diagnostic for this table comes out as 0.74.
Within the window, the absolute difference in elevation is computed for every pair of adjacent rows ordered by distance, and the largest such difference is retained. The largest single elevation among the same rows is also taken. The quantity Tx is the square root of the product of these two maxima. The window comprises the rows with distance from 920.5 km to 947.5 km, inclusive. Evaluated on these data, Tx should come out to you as 0.527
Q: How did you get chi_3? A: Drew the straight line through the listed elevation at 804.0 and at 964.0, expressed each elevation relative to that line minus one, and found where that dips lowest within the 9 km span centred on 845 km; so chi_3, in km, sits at 845.0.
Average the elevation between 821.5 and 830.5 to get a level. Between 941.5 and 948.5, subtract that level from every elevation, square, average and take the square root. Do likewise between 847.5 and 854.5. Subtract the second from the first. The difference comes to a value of 0.28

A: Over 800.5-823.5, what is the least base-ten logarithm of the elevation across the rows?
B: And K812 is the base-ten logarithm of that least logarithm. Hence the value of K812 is -0.71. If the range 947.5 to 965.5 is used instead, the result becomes -1.10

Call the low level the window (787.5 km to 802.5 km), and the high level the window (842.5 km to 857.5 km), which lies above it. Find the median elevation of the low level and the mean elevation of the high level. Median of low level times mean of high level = 2.6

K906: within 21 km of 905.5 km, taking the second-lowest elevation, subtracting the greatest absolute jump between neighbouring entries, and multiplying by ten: 10.3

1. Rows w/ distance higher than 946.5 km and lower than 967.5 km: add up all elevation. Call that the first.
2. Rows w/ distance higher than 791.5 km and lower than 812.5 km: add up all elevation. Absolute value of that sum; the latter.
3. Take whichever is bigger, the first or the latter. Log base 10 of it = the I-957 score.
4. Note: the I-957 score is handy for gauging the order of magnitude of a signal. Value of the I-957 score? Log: 1.54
